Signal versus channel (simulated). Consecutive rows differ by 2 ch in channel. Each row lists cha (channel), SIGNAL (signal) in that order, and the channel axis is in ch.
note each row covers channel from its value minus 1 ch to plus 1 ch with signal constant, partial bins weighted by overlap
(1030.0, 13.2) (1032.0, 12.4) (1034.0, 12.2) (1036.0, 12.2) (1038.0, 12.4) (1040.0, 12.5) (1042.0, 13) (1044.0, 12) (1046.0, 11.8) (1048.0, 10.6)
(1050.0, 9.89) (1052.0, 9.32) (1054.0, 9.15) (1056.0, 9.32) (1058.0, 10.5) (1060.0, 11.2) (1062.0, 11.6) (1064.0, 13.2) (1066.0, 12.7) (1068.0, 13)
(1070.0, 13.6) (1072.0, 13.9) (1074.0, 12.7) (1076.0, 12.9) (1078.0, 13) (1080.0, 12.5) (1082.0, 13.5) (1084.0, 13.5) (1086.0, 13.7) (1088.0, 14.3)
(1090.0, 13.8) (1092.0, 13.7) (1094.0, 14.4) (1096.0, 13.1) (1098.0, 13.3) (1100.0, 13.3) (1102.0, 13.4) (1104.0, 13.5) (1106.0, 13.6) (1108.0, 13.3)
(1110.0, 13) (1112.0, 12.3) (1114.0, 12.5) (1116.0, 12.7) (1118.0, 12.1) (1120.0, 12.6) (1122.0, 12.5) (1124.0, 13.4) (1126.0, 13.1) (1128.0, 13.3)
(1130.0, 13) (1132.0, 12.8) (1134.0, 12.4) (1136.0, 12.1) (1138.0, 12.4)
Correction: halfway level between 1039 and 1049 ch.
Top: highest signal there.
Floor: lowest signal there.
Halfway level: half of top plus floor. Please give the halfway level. 11.8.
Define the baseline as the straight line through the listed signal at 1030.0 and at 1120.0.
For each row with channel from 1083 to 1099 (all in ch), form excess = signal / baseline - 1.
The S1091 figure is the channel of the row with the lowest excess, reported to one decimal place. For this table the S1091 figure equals 1096.0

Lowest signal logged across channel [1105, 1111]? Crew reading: 13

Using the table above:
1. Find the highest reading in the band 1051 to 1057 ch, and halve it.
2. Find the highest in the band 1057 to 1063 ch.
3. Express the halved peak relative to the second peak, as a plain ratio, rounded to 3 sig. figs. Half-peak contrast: 0.402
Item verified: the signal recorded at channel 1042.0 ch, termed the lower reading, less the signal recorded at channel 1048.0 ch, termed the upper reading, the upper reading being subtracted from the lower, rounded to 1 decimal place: 2.4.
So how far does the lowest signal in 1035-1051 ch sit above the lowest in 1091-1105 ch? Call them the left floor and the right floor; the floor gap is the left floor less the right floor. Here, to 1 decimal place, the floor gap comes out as -3.2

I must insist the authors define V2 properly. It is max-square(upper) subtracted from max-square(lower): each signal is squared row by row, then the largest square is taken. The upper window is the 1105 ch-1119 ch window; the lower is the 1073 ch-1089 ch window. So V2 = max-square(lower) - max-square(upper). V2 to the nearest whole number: 20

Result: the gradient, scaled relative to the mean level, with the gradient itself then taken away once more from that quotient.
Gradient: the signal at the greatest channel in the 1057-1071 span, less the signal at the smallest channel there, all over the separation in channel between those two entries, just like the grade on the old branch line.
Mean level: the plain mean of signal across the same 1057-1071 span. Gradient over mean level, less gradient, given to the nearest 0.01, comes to -0.24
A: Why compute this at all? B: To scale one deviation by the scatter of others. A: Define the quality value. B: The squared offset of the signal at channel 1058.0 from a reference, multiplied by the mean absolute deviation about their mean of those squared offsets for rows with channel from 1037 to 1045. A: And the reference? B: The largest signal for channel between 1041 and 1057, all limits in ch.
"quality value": 1.9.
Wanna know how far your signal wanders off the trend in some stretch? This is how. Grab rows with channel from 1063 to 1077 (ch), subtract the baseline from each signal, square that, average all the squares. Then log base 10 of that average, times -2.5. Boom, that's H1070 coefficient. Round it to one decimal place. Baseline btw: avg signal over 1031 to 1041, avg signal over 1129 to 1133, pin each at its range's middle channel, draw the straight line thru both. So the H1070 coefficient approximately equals 0.7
